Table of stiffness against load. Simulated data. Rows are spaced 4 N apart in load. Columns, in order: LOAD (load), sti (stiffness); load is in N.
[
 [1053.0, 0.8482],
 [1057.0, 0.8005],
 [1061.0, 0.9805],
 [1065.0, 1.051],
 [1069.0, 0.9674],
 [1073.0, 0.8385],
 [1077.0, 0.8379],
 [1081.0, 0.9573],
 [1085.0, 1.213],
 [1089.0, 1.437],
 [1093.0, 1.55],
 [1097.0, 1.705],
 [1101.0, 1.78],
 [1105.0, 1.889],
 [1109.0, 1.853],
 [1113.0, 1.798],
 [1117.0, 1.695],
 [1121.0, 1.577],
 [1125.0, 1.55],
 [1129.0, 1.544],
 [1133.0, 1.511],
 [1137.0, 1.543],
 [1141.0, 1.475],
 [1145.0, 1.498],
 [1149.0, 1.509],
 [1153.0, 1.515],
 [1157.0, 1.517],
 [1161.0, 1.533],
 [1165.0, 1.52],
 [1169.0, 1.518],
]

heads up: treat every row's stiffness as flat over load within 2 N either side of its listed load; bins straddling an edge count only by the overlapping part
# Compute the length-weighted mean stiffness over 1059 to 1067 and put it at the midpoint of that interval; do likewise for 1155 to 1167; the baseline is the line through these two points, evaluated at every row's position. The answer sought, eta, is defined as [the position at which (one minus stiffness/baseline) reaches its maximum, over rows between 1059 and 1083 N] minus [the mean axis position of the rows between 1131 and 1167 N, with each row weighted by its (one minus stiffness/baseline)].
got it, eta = -62.2 N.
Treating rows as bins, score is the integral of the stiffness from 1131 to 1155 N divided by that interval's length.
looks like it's 1.51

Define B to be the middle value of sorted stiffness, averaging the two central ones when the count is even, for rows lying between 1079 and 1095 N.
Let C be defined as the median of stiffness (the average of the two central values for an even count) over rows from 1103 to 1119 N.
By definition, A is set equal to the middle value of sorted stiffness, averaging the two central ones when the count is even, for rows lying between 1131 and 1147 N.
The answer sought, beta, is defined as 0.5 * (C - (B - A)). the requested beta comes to 1.00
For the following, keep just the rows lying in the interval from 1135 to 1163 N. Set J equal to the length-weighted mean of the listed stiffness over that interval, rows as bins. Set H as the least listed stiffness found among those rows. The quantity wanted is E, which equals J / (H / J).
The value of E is 1.55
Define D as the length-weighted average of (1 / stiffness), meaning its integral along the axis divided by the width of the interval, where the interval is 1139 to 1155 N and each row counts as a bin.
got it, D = 0.67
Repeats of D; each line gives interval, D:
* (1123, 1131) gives 0.65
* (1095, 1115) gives 0.55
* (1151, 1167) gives 0.66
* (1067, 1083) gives 1.12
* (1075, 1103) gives 0.79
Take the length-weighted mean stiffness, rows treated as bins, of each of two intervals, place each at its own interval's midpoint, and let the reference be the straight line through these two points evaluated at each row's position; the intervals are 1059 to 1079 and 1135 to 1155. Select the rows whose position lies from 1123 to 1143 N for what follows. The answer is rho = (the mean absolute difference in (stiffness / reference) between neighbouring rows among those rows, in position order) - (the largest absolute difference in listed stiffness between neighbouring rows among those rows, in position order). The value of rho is -0.03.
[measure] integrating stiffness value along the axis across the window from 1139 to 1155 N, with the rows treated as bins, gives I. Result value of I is 24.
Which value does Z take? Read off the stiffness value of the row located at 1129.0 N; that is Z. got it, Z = 1.544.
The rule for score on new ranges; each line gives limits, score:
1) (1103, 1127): 1.73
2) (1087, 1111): 1.70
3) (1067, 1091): 1.04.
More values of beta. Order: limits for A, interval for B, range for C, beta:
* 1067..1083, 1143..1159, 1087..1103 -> 0.51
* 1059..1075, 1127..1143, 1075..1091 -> 0.27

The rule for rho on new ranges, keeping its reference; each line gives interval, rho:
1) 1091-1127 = -0.08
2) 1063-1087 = -0.13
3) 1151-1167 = 0.00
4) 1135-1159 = -0.04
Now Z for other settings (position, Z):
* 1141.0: 1.475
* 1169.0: 1.518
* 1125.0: 1.55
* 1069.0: 0.9674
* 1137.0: 1.543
